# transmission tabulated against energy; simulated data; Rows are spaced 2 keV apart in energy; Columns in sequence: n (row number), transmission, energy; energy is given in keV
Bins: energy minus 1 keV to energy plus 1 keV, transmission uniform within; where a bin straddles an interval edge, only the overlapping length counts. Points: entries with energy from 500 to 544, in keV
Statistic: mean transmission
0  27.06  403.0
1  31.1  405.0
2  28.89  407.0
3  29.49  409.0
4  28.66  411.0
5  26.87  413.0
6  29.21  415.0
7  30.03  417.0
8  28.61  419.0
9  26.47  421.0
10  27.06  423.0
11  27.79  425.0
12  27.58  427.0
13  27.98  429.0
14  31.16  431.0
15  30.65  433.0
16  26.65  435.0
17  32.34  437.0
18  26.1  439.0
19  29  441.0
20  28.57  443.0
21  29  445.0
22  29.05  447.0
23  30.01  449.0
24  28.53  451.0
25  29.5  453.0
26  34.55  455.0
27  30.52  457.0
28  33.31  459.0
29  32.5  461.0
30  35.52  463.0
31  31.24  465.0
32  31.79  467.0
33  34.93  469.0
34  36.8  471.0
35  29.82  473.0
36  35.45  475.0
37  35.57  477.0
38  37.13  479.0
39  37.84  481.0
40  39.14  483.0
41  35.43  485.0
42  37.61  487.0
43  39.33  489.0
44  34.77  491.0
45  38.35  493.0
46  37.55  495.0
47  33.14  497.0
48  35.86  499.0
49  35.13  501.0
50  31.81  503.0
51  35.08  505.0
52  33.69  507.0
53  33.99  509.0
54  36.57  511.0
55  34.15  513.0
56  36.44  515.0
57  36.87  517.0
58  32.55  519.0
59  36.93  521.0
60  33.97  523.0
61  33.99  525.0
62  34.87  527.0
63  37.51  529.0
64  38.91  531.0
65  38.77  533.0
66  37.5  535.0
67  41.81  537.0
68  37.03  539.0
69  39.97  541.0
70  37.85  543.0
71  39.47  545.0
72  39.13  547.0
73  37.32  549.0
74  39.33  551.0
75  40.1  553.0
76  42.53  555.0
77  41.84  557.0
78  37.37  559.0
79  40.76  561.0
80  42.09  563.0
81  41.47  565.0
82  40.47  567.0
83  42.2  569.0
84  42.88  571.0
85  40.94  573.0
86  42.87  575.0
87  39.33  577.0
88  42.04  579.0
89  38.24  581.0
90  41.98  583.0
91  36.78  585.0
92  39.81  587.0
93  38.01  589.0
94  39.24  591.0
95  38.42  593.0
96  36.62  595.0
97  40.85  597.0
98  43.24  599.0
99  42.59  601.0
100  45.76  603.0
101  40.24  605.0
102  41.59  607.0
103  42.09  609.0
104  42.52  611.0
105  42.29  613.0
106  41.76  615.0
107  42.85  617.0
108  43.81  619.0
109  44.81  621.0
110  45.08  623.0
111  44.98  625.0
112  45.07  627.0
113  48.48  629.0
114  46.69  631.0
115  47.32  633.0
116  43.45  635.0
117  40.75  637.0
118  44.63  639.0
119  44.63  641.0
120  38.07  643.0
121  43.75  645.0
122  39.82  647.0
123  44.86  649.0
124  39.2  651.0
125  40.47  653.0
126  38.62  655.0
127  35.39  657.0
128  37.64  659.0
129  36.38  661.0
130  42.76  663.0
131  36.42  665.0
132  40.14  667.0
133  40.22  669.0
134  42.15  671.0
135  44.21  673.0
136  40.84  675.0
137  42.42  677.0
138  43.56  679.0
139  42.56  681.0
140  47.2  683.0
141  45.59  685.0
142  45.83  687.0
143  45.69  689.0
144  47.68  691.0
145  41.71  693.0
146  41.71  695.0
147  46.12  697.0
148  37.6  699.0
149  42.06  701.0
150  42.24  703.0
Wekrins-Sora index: 36.2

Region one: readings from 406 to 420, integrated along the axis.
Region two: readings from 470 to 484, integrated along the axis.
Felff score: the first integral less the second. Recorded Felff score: -100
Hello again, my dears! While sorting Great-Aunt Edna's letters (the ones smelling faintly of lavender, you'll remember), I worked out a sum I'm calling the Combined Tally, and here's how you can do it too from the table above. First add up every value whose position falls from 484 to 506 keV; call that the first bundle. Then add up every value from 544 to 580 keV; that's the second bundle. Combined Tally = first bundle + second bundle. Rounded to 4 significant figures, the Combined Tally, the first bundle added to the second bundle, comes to 1126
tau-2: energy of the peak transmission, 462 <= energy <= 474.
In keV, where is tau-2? 471.0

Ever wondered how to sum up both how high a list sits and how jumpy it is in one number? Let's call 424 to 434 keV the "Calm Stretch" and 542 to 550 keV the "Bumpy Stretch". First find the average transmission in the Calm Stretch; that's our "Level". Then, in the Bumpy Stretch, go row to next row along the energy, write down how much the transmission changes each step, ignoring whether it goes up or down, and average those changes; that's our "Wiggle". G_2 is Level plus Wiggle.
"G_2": 30.3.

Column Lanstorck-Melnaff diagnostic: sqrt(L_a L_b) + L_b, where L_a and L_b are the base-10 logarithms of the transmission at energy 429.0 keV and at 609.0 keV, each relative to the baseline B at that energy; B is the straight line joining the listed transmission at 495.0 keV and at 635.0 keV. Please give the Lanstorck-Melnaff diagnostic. 0.013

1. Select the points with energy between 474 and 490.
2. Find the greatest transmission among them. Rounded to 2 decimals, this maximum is 39.33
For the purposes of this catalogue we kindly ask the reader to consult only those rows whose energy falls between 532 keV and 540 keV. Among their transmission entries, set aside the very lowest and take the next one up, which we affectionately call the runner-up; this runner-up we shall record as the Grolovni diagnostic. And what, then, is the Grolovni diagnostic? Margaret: 37.5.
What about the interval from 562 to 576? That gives 40.94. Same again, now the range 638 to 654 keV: 39.2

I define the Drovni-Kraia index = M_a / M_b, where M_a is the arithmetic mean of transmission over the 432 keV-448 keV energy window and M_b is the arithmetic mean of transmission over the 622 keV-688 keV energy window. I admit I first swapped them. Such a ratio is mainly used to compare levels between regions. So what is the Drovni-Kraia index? 0.68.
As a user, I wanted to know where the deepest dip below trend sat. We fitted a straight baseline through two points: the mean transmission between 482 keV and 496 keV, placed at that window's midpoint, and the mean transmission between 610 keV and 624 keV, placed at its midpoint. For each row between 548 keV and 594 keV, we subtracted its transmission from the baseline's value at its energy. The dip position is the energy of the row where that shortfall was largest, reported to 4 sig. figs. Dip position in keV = 585.0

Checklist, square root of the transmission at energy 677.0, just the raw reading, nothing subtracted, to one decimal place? 6.5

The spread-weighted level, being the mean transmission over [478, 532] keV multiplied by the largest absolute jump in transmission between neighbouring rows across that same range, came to 164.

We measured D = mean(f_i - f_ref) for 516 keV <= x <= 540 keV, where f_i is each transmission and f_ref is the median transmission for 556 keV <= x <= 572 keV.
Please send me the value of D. -4.9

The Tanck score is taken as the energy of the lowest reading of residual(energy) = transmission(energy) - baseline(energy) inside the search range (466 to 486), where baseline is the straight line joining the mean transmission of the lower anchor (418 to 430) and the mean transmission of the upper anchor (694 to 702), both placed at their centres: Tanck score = 473.0 keV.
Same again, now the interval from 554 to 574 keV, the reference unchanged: 559.0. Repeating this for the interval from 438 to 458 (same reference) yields 439.0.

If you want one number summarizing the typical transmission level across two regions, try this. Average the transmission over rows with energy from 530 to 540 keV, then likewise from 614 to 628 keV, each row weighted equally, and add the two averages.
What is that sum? 82.9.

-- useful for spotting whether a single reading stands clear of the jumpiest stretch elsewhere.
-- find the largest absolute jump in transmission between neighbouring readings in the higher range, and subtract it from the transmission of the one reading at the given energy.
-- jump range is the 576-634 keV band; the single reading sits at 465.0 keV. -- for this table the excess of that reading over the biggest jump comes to 25.7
